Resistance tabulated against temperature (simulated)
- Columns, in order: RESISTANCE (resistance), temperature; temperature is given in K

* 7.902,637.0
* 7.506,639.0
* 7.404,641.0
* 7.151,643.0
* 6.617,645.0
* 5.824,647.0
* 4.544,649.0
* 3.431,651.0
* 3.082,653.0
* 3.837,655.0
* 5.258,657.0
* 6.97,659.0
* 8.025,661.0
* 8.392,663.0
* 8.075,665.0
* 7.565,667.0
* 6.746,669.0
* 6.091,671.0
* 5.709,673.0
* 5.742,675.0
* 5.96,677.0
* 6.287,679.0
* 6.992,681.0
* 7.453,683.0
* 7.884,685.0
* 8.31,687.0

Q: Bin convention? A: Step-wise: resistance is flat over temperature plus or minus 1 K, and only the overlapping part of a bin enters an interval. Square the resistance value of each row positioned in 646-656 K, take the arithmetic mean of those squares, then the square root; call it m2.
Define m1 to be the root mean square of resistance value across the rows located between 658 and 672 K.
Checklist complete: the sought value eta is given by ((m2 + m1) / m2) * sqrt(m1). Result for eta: 7.5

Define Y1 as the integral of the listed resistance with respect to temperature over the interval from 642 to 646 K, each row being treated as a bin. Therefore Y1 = 28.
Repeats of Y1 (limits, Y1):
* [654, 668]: 96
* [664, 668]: 31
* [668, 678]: 60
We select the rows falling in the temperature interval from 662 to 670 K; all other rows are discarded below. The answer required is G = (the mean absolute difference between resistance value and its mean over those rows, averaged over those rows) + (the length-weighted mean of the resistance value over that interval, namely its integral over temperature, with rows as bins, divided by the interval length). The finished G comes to 8.2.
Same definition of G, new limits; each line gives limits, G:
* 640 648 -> 7.3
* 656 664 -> 8.2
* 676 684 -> 7.2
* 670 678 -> 6.0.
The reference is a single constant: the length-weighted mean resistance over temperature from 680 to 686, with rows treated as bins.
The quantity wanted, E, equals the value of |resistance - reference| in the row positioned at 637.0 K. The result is 0.5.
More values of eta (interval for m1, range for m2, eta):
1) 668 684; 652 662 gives 5.3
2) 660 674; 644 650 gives 6.1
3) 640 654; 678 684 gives 4.3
